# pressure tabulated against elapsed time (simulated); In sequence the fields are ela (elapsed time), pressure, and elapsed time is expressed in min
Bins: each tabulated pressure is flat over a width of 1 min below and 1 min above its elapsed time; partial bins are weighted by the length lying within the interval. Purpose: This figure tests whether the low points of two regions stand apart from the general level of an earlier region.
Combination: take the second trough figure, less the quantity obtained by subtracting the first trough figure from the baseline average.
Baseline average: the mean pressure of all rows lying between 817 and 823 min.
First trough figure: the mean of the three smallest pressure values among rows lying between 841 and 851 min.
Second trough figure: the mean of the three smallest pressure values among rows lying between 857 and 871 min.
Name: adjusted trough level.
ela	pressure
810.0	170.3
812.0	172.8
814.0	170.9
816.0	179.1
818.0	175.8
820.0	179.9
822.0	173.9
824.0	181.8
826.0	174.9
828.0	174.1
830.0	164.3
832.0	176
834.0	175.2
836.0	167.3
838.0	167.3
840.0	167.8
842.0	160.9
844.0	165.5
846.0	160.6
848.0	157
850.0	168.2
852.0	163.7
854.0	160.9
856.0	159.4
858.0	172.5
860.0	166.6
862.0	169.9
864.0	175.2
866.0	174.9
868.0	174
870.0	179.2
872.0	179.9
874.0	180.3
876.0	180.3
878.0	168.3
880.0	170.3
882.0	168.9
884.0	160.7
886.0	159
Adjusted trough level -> 153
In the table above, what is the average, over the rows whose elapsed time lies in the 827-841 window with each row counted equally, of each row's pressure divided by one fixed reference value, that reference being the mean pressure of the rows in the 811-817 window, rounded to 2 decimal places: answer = 0.98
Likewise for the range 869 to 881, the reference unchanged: 1.01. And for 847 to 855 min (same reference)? 0.93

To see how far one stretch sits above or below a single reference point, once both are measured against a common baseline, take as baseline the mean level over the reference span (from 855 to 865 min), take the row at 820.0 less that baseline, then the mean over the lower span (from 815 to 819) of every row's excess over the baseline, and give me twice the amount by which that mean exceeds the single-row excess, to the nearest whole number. -5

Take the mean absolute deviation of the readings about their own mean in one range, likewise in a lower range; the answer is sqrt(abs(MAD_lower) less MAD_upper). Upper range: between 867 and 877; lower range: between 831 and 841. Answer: 1.4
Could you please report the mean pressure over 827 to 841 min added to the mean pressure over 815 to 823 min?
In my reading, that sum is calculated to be 347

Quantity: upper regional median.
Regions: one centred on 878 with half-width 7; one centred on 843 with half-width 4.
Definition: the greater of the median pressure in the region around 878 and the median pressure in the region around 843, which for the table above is 170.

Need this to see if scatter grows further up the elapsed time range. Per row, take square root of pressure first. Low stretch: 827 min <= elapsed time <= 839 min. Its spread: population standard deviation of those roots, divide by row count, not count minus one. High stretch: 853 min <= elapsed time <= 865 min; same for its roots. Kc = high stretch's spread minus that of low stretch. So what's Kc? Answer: 0.05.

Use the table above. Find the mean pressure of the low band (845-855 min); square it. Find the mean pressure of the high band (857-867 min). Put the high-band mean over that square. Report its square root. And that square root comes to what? 0.0809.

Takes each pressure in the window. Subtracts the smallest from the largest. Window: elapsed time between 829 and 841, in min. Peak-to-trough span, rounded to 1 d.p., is 11.7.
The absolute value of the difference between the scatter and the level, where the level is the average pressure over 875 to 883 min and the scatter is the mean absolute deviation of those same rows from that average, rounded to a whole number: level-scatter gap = 168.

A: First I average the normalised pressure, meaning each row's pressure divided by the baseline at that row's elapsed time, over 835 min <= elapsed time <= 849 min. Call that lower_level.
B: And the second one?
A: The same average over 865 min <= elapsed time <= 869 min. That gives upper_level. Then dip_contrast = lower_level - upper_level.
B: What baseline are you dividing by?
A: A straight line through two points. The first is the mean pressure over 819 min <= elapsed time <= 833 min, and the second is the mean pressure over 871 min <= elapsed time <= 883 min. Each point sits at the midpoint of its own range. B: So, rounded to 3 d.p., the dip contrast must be -0.062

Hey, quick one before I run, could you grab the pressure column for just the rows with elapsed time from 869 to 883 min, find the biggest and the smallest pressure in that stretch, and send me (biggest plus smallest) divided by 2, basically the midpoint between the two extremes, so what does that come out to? 174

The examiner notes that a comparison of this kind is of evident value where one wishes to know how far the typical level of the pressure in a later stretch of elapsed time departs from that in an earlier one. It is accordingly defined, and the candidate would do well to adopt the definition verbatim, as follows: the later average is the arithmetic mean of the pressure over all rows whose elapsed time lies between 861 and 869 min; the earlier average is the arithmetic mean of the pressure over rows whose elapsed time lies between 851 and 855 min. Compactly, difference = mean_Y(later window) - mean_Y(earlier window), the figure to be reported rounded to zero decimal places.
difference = 11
